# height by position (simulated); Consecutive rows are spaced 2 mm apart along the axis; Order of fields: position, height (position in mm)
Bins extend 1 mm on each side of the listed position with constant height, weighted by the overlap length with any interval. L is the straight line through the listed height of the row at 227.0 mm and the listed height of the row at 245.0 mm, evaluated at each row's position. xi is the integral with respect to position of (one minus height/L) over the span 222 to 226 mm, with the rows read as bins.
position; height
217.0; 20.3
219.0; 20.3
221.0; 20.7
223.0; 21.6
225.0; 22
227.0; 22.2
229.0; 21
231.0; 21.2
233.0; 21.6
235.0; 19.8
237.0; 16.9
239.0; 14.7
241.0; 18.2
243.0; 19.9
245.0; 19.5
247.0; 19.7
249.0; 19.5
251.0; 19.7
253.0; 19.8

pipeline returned 0.15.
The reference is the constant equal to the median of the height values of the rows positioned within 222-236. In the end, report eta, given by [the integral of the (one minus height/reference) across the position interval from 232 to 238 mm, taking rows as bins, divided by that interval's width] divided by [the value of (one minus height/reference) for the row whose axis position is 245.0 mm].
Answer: 1.03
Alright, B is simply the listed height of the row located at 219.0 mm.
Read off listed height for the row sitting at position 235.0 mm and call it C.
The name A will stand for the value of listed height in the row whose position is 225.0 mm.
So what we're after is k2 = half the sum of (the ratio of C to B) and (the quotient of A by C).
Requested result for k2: 1.04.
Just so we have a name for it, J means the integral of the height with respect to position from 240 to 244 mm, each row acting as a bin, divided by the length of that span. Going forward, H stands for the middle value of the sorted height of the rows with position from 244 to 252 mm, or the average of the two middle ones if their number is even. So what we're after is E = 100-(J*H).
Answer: -273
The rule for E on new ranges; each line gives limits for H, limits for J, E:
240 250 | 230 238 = -288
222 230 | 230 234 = -367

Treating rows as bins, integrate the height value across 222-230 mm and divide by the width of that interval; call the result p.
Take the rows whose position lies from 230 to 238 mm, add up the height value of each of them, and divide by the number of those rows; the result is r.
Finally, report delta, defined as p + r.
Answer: 41.6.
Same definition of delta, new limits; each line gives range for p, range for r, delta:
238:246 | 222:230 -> 39.8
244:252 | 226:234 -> 41.1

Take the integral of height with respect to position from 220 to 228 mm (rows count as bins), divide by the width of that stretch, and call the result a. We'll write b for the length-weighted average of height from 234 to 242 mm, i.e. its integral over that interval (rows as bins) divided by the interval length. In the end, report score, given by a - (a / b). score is 20.4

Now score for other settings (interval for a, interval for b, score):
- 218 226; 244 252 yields 20.1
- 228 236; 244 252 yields 19.8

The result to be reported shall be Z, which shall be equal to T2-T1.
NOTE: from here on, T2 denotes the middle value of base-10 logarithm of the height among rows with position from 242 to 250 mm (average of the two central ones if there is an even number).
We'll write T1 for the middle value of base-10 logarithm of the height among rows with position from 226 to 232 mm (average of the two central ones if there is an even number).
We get -0.03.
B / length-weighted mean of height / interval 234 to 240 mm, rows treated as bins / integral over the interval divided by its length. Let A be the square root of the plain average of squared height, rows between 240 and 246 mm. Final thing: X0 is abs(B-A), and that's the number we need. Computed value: 2.1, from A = 19.2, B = 17.1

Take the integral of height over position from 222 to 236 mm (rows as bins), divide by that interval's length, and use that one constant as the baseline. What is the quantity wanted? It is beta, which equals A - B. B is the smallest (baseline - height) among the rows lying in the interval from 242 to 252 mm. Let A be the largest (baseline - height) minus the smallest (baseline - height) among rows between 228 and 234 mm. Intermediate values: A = 0.6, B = 1.4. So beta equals -0.8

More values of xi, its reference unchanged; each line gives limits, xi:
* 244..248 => -0.05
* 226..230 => 0.08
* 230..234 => 0.01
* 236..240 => 0.93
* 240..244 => 0.18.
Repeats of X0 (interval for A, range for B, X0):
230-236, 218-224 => 0.0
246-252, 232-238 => 0.2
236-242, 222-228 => 5.3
